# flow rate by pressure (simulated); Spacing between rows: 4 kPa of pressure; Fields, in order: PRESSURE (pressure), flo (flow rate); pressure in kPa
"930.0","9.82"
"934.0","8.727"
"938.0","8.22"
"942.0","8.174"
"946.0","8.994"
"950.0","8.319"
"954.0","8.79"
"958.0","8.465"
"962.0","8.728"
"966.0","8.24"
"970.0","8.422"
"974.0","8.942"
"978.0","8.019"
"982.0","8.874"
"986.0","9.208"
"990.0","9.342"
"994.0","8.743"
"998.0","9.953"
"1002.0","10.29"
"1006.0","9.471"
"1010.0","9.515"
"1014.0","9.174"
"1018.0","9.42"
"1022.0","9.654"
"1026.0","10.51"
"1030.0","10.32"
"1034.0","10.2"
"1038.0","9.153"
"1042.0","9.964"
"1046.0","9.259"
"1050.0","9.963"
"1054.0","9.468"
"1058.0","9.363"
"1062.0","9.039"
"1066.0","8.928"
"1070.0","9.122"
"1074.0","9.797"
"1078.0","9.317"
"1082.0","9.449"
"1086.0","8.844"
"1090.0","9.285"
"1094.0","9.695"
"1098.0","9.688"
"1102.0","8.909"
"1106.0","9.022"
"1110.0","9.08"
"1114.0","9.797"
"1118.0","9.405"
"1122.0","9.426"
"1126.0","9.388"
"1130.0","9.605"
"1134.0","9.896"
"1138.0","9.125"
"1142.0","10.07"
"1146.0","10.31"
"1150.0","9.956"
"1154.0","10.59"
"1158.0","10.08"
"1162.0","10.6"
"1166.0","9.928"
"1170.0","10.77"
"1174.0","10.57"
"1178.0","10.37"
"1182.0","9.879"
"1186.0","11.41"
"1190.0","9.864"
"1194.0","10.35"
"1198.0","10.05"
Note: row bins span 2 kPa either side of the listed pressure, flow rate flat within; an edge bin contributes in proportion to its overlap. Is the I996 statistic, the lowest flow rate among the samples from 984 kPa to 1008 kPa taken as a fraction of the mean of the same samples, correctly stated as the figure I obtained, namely 0.920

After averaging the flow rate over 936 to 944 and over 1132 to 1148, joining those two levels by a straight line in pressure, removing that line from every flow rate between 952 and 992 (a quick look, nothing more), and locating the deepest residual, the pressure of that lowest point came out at 978.0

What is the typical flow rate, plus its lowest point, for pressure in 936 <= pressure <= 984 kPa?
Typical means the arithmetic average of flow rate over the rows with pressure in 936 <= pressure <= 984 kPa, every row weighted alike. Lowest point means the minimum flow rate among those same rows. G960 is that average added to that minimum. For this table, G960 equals 16.5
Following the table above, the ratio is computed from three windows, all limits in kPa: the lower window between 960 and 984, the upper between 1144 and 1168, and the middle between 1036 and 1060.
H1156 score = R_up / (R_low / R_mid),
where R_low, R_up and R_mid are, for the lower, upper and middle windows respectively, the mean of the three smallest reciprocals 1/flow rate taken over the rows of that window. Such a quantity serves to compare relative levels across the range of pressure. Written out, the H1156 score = 0.086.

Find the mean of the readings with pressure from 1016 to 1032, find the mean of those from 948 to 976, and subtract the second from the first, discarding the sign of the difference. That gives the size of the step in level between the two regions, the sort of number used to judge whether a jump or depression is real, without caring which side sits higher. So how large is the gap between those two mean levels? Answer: 1.4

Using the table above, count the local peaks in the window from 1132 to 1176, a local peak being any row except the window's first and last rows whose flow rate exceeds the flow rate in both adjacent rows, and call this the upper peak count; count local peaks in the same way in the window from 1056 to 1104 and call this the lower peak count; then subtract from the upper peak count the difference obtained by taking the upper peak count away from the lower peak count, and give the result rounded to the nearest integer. 5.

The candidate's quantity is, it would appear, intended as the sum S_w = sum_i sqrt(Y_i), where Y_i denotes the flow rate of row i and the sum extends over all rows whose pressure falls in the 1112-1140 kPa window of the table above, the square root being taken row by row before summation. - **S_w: 21.6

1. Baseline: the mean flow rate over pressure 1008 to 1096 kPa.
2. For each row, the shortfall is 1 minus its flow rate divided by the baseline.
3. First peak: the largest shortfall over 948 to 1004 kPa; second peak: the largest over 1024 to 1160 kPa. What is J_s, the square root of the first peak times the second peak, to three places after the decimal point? 0.106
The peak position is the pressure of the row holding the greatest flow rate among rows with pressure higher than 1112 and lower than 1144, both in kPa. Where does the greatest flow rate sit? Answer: 1142.0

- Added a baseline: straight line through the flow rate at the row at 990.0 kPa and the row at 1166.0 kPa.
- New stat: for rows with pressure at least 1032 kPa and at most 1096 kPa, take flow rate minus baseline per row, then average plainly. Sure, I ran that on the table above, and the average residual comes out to -0.16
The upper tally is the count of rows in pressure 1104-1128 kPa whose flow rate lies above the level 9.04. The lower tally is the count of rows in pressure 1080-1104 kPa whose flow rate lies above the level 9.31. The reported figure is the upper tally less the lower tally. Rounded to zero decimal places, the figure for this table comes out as 2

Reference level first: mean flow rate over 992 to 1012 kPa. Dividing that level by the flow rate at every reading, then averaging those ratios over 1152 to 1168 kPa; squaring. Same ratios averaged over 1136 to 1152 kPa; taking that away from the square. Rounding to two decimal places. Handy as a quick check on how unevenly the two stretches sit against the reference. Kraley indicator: -0.11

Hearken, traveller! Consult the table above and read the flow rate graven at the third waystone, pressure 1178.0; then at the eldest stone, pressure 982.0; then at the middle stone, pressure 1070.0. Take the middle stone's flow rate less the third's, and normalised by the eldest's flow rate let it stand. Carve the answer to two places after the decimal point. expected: -0.14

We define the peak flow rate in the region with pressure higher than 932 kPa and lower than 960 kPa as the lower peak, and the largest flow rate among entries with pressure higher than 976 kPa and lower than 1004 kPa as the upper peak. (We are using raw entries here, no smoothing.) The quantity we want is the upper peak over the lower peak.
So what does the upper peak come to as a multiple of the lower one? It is 1.14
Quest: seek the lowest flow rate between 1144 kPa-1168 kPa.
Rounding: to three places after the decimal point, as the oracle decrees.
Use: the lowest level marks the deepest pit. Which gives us 9.928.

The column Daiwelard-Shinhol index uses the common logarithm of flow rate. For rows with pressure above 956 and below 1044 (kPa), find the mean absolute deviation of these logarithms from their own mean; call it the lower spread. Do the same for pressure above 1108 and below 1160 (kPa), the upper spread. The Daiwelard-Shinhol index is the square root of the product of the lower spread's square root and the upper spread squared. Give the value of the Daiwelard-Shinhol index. 0.0068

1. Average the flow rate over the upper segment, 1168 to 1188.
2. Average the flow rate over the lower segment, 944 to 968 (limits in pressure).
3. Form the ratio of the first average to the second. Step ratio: 1.23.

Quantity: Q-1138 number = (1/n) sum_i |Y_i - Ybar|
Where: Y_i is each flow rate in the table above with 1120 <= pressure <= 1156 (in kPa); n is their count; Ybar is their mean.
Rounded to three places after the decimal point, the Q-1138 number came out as 0.384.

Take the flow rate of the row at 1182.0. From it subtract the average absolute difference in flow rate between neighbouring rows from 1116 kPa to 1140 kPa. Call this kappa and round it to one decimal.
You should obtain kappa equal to 9.6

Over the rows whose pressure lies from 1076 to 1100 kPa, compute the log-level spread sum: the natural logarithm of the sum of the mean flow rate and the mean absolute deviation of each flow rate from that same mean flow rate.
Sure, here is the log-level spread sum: 2.26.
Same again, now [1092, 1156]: 2.30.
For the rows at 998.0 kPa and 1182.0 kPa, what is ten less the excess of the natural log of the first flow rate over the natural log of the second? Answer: 9.99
